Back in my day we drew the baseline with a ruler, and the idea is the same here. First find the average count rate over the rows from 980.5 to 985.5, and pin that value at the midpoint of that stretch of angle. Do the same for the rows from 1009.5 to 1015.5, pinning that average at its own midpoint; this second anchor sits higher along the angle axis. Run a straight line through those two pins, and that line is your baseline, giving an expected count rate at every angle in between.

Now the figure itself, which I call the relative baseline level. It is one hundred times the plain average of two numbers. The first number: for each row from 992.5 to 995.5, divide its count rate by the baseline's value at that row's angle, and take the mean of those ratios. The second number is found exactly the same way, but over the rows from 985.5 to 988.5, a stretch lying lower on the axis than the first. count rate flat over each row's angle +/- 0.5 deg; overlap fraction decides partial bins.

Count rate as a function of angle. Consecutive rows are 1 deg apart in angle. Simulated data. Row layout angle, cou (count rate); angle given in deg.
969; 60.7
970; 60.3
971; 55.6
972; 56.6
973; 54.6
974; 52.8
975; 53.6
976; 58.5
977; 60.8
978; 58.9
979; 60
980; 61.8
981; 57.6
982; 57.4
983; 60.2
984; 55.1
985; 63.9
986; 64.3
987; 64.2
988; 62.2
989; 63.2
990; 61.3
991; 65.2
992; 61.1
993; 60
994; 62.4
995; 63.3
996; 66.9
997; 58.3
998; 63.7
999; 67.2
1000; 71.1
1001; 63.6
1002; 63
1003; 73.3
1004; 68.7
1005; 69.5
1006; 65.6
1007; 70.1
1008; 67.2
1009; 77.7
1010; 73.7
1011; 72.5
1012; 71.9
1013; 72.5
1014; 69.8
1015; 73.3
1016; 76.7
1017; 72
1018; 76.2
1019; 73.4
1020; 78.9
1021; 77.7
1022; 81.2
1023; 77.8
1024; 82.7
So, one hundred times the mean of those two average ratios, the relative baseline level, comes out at 101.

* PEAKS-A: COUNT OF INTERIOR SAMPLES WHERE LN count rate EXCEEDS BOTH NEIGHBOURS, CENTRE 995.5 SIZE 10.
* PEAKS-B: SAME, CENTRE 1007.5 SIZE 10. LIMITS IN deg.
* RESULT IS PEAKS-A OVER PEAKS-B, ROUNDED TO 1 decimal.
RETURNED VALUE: 0.3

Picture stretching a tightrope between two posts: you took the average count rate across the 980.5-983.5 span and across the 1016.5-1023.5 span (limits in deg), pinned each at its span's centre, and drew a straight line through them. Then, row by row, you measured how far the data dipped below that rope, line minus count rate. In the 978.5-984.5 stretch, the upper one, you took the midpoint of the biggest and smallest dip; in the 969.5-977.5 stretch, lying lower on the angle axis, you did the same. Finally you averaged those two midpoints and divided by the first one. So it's 30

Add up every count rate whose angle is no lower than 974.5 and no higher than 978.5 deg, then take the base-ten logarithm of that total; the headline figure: 2.37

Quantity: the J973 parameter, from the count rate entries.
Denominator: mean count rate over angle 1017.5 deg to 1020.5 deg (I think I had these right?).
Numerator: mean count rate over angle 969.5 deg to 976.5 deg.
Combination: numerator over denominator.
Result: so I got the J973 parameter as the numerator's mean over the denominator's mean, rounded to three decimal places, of 0.735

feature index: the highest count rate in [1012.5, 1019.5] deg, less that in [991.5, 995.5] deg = 13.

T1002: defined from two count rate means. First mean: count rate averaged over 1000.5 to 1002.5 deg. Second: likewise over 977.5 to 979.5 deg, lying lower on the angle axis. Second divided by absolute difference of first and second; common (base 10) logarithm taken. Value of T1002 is 1.19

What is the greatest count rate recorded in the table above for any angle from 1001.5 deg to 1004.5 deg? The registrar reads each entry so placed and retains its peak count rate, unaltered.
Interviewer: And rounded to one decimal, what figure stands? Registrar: 73.3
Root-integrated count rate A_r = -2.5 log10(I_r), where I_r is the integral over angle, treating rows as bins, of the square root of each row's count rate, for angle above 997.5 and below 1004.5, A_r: -4.40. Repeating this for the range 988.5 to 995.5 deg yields -4.36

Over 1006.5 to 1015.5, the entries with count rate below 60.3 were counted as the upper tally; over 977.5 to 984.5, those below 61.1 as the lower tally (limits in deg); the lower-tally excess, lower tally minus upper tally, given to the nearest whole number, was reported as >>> 6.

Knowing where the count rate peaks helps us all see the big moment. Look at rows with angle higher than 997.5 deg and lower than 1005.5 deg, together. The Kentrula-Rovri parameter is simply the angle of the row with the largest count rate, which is 1003 deg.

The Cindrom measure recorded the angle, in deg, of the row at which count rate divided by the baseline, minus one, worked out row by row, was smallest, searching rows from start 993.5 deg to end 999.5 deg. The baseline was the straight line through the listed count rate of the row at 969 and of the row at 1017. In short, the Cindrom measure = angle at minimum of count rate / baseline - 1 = 997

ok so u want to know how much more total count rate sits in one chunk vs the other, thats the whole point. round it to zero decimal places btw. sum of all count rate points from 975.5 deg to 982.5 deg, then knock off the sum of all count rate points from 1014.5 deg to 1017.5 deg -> 193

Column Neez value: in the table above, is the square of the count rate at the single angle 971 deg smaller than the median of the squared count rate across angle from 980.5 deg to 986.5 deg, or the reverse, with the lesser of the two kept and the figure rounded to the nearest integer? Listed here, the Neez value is 3091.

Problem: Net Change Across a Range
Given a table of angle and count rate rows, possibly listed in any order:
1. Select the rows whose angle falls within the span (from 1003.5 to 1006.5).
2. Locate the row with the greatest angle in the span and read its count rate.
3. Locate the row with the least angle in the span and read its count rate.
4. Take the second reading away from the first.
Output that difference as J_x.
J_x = -3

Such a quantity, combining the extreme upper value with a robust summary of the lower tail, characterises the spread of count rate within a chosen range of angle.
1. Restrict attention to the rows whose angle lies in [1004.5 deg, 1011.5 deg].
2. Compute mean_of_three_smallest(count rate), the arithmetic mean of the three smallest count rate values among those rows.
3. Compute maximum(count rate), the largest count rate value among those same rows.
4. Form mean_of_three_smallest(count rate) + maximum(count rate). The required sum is 145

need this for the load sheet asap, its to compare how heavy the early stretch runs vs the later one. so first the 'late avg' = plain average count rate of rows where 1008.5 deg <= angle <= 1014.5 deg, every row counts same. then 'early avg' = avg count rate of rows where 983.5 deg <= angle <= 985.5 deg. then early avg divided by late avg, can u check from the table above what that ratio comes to 0.81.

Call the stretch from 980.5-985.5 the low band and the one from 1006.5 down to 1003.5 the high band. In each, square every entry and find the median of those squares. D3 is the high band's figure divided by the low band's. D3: 1.42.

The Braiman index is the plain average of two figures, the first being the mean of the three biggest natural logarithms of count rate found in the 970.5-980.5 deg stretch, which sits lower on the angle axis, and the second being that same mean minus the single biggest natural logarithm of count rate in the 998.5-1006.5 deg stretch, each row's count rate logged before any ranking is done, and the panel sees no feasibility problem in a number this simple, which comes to 1.961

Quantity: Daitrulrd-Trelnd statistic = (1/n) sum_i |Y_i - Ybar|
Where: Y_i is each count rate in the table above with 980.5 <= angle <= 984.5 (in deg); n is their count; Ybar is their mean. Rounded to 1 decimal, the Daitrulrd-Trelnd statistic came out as 1.3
